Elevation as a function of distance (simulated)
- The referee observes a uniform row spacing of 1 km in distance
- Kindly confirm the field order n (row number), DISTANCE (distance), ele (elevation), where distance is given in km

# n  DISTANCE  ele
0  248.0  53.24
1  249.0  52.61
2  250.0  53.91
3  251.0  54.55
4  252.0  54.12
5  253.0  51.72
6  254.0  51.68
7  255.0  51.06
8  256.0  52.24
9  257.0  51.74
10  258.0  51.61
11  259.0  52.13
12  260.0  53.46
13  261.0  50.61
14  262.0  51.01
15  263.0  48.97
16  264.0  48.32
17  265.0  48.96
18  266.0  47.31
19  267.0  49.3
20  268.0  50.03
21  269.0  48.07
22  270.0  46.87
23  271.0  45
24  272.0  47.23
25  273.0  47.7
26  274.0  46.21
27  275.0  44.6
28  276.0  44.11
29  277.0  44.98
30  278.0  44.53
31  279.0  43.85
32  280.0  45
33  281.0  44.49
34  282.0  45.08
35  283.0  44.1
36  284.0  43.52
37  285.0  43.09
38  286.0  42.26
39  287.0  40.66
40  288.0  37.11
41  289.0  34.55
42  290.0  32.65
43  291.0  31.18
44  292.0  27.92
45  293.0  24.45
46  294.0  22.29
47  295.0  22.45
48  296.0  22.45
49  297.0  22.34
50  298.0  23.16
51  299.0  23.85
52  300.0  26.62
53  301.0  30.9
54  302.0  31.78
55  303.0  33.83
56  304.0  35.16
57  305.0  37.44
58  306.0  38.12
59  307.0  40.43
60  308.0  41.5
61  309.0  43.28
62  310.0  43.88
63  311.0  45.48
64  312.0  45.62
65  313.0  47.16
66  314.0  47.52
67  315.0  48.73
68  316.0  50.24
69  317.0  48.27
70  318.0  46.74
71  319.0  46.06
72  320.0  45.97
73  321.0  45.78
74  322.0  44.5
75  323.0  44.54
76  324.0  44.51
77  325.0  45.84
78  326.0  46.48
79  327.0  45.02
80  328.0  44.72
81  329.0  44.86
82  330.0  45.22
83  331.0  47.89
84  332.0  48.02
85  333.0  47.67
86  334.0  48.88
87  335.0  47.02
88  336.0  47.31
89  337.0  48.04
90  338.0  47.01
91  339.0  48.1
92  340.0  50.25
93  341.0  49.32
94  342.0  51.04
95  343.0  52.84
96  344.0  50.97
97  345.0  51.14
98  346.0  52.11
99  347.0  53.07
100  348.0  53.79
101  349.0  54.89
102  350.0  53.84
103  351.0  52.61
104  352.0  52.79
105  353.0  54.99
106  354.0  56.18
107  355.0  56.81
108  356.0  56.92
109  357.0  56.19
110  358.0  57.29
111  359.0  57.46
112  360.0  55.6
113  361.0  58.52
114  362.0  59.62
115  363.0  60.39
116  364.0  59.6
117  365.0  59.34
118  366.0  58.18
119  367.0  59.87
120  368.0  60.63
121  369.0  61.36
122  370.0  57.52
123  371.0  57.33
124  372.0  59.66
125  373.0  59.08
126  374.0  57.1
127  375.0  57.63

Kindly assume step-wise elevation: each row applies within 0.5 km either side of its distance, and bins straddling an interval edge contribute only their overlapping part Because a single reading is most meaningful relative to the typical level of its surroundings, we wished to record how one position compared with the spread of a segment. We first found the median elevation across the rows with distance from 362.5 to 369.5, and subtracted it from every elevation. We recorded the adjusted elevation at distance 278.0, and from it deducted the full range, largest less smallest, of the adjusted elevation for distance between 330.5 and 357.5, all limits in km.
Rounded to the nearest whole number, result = -25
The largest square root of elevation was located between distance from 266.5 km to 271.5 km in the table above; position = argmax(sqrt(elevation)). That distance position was 268.0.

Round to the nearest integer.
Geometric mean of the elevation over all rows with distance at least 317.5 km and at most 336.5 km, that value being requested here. 46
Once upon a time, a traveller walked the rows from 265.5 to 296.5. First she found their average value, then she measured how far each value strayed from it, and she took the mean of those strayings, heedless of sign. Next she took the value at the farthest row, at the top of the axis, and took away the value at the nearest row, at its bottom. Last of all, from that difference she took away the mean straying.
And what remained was -32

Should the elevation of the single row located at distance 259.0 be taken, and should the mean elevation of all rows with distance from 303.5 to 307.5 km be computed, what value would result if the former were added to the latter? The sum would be 90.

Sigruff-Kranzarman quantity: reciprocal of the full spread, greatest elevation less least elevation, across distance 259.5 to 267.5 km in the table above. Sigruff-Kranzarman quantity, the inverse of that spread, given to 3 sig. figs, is 0.163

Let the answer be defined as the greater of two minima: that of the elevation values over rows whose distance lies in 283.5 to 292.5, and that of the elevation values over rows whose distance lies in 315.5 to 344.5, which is 44.5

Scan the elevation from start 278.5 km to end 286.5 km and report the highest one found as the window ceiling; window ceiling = 45.08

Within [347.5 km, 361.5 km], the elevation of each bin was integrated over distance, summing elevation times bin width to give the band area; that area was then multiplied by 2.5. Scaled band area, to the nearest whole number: 1945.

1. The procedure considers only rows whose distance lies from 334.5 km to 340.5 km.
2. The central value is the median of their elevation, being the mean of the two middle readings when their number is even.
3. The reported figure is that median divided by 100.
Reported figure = 0.477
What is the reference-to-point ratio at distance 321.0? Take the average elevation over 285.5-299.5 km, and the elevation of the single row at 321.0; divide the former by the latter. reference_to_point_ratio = 0.64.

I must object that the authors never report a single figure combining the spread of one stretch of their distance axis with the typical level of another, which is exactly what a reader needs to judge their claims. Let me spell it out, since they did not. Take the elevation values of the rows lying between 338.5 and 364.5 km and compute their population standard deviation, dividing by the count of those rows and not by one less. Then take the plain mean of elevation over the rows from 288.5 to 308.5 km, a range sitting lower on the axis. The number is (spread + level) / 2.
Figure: 17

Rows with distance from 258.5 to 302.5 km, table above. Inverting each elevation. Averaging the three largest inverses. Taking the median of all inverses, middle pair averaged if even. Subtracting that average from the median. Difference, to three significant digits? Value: -0.0221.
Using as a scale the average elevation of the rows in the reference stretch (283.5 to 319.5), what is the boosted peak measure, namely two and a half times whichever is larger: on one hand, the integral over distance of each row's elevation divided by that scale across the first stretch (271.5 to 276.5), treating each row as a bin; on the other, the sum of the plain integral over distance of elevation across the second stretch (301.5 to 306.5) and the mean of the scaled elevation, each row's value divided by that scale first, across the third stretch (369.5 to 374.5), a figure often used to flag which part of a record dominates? 445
